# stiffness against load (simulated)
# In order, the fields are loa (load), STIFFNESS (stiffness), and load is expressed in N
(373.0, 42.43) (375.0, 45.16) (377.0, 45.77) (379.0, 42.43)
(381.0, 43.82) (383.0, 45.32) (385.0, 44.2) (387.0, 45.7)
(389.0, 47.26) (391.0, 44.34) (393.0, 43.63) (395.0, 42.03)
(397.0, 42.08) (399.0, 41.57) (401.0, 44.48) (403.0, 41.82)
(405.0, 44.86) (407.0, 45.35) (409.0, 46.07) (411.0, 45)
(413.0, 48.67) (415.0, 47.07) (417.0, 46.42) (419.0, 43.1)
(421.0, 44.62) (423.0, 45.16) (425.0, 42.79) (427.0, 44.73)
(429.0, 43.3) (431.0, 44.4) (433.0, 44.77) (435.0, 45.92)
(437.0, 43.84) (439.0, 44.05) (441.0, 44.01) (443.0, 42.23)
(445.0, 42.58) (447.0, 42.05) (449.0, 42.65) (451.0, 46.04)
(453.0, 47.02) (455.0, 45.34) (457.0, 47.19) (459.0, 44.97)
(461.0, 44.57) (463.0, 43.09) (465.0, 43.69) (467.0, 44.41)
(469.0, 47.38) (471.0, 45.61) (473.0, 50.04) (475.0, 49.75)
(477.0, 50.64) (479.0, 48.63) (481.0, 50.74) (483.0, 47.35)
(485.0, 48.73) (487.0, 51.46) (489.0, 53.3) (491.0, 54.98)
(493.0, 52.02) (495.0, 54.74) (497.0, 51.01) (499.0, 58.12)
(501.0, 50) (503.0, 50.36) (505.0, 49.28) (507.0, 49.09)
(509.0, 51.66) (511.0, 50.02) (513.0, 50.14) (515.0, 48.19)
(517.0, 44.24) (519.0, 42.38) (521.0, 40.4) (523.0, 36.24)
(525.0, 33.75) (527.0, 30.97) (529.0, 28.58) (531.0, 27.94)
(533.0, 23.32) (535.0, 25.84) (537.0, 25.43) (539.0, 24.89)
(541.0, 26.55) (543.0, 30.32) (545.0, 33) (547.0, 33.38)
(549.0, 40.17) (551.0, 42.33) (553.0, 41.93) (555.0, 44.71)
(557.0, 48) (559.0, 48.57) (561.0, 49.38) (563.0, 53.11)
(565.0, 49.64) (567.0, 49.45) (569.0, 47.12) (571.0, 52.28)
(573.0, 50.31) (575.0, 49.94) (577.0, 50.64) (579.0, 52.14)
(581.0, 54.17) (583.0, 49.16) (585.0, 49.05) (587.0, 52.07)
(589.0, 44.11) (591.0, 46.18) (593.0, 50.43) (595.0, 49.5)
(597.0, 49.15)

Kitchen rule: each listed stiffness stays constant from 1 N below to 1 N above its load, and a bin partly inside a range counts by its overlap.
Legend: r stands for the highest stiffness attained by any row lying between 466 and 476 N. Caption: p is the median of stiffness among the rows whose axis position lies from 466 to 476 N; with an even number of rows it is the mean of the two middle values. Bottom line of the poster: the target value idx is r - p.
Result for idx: 2.7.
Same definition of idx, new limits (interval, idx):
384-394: 2.9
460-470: 3.0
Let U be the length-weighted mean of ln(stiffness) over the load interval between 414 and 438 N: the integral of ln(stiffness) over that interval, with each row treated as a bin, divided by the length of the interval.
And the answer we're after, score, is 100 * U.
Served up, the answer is 380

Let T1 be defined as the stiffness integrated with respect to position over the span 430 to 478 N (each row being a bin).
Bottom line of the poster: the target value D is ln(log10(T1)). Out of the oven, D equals 1.21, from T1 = 2172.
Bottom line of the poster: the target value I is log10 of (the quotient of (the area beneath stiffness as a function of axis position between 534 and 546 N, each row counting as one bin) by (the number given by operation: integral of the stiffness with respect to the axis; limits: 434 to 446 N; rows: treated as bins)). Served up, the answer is -0.2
